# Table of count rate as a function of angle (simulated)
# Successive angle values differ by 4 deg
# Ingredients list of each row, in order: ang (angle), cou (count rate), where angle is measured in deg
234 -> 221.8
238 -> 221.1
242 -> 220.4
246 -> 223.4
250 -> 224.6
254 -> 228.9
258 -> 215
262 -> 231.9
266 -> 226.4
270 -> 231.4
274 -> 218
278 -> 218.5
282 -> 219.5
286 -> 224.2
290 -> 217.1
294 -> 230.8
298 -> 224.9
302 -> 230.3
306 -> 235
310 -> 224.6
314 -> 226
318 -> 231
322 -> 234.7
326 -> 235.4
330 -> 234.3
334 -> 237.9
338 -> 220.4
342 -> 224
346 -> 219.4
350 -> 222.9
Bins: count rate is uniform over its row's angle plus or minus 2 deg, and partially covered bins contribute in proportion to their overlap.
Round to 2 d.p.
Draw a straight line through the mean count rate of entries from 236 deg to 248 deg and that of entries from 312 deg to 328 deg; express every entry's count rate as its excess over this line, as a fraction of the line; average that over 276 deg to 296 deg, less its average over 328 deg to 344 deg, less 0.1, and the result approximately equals -0.10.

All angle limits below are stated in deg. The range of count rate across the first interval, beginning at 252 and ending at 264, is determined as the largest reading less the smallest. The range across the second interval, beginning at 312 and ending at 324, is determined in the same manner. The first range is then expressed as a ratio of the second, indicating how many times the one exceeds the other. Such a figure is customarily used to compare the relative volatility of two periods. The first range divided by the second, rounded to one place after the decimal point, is 1.9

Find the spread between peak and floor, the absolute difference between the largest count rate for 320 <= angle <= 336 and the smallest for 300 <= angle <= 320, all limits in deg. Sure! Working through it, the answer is 13.3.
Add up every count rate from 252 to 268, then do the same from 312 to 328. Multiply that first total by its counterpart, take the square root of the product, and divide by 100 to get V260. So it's 9.15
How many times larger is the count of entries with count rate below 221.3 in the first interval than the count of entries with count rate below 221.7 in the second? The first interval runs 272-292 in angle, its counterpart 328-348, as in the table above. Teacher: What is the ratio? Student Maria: 2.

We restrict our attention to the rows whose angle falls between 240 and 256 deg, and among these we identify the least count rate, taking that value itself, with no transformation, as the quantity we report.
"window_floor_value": 220.4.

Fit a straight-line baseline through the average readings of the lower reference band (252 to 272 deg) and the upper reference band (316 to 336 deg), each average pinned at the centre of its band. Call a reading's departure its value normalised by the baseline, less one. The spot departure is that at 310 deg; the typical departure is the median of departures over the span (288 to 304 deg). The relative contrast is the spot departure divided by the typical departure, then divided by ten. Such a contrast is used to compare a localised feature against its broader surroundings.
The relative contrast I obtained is 0.21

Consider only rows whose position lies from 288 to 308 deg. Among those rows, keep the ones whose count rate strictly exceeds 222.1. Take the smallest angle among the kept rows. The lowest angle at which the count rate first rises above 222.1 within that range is 294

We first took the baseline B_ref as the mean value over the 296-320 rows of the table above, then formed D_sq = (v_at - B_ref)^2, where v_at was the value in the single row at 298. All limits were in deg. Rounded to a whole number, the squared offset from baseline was 14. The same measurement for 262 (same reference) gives 11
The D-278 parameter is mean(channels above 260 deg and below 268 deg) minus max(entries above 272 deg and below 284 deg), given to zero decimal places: 10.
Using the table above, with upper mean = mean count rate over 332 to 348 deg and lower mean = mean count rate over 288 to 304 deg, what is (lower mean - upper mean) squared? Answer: 0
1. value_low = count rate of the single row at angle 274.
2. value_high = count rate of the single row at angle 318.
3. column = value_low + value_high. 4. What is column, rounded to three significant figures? 449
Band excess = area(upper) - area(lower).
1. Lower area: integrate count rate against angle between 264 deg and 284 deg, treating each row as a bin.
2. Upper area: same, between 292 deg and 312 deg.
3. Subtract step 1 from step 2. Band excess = 127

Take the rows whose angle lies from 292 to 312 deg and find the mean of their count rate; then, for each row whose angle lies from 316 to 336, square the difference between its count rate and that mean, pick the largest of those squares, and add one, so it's 78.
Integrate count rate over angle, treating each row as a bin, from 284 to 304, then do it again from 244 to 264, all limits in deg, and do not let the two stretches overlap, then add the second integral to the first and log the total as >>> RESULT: 9004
